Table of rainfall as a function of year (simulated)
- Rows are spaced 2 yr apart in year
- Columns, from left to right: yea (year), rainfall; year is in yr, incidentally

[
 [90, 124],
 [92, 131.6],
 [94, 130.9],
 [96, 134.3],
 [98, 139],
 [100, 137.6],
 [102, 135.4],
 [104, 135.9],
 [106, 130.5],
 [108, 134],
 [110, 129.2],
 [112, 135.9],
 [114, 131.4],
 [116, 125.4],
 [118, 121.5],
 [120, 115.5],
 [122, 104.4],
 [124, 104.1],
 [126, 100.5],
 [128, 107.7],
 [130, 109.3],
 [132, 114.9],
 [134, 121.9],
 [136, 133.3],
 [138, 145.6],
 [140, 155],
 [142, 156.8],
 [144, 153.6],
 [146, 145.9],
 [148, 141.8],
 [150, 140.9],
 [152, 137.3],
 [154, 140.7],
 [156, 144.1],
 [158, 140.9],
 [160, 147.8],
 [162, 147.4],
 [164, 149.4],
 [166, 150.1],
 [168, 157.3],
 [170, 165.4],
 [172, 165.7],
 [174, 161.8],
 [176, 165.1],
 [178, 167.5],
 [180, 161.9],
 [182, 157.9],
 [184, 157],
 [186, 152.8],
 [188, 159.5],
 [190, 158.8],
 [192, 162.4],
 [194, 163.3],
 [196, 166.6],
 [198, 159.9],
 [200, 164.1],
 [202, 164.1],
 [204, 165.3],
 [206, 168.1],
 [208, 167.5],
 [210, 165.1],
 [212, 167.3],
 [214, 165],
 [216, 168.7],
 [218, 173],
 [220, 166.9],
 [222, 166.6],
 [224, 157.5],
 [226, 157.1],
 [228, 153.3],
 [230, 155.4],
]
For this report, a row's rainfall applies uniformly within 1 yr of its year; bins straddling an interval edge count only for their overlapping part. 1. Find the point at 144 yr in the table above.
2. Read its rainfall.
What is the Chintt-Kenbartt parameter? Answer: 153.6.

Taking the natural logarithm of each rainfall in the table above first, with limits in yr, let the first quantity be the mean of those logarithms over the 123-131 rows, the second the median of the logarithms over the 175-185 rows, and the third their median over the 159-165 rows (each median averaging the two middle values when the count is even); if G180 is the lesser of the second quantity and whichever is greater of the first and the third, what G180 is 5.00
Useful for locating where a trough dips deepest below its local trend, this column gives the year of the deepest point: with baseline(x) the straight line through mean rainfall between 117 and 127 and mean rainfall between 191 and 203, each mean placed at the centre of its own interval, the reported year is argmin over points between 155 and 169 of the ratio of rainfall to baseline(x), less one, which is 158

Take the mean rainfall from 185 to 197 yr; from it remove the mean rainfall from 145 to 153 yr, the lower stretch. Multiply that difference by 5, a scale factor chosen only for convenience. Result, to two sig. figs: 95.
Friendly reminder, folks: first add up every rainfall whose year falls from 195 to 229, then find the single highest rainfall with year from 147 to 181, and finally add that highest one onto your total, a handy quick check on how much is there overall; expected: 2964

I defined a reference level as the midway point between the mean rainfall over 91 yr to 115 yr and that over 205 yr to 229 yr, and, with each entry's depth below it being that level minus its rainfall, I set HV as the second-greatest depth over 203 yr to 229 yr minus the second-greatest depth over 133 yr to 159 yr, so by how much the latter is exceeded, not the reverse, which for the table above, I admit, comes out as -24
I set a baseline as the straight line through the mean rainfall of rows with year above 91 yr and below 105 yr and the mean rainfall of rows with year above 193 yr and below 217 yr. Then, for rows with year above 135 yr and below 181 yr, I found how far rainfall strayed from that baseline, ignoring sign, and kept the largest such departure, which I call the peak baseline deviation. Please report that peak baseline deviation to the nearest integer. 13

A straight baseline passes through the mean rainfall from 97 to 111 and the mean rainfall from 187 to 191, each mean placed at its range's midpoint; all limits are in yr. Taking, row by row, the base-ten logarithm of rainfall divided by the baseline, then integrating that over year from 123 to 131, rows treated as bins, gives -1.0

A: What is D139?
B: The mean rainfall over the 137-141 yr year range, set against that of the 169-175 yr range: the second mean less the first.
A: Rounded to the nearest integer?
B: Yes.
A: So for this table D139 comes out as 14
